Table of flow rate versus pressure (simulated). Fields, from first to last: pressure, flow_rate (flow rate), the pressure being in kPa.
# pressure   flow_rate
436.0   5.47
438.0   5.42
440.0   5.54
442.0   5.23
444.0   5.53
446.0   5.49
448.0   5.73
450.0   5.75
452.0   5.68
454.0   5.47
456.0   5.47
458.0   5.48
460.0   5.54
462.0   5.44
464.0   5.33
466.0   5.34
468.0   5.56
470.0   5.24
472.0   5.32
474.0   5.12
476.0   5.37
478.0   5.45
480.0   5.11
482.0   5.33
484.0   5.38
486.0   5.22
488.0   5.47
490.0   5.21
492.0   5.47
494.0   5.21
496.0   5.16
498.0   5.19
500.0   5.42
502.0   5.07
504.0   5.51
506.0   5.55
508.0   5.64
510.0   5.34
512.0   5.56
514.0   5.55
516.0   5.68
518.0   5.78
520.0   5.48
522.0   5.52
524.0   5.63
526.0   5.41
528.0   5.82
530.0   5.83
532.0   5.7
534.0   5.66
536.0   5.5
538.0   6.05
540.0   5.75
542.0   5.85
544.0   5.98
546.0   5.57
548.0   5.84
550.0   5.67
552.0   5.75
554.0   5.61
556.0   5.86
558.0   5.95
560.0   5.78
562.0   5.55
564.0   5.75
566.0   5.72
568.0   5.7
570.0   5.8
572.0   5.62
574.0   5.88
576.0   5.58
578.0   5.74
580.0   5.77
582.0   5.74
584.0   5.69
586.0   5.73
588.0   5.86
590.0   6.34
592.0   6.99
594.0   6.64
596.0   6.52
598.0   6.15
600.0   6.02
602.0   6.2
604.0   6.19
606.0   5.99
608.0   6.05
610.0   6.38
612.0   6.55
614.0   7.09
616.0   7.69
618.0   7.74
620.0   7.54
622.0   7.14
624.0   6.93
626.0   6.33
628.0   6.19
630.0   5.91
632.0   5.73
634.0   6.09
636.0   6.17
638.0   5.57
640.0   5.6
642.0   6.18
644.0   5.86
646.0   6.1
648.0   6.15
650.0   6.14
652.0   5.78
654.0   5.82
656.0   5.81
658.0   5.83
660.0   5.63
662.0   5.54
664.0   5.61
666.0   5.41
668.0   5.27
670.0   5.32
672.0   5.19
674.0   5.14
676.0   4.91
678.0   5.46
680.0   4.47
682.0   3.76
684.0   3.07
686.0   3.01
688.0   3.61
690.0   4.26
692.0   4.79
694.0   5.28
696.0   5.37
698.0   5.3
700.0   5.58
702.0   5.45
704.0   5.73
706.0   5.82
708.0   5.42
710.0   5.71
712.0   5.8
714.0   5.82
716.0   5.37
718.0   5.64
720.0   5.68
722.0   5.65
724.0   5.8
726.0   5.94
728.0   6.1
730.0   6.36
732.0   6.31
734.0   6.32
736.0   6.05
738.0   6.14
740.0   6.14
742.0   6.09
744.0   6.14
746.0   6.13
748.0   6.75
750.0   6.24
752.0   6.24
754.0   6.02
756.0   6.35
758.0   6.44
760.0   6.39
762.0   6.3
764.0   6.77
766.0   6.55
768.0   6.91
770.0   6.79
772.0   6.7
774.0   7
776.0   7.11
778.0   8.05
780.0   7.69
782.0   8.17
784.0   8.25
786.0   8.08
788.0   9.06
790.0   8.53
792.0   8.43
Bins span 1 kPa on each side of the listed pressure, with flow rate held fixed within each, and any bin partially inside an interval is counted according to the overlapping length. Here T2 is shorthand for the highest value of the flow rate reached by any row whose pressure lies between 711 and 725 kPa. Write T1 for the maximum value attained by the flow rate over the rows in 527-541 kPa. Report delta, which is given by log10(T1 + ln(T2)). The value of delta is 0.89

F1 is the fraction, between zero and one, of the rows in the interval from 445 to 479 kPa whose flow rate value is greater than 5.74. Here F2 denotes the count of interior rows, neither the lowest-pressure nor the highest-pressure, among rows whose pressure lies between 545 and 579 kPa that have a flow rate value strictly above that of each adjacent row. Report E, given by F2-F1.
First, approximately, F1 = 0.1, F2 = 6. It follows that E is 5.9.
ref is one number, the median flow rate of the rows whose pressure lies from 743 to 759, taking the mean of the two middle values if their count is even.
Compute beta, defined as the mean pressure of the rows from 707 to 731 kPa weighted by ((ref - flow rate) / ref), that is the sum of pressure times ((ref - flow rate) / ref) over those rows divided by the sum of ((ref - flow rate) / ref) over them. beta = 716.2 kPa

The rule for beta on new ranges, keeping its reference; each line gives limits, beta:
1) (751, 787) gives 778.2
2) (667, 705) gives 685.1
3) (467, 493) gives 480.0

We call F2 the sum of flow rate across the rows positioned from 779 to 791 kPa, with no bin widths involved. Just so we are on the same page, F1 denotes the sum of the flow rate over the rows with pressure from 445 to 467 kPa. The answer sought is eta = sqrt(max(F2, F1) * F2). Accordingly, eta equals 55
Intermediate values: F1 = 61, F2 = 50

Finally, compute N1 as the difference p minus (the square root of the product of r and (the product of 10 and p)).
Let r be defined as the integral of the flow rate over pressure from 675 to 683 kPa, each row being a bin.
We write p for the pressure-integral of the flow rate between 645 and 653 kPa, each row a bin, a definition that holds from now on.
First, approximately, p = 48.3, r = 37.2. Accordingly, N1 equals -86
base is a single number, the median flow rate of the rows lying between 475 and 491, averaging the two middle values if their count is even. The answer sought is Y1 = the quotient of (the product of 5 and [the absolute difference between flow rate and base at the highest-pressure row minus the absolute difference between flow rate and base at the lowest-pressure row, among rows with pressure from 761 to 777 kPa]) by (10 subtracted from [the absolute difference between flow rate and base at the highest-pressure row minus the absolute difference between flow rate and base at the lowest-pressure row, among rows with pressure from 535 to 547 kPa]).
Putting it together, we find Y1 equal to -0.41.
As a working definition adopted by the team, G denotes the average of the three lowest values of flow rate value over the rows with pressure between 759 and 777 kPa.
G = 6.41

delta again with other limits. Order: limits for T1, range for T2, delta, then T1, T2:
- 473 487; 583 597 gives 0.87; 5.45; 6.99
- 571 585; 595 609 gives 0.89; 5.88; 6.52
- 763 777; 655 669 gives 0.95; 7.11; 5.83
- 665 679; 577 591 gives 0.86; 5.46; 6.34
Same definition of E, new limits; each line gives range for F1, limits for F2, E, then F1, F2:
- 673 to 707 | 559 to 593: 3.9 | 0.1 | 4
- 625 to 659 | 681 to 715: 2.2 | 0.8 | 3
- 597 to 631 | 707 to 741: 3.0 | 1.0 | 4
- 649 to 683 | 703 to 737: 4.7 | 0.3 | 5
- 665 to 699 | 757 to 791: 5.0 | 0.0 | 5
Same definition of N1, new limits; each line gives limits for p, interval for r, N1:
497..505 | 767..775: -110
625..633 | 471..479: -95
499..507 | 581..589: -98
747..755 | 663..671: -97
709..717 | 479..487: -93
